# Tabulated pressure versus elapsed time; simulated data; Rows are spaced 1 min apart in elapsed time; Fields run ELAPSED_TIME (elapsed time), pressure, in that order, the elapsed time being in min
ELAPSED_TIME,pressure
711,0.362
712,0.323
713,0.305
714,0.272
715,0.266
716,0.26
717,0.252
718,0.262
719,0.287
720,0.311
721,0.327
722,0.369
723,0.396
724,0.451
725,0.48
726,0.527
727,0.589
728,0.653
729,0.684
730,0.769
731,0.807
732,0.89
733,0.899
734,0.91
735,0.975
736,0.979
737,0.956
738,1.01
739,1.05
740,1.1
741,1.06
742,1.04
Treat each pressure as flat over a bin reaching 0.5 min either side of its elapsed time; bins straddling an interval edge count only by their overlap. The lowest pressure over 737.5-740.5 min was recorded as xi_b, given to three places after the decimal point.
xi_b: 1.010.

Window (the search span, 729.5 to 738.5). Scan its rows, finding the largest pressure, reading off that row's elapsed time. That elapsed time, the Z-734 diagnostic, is 738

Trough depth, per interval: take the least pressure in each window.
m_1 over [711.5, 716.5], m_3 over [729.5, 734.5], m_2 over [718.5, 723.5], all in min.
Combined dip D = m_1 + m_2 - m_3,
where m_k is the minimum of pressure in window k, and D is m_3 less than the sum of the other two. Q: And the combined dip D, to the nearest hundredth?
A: -0.22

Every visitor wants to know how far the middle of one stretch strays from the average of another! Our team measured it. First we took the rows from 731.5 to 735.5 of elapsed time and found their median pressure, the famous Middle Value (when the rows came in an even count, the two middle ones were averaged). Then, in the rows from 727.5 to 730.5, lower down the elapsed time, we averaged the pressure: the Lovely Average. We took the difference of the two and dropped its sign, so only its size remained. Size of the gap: 0.20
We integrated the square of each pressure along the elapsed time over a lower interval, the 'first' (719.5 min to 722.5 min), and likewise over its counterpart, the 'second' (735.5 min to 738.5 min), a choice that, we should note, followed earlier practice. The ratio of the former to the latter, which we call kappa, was 0.12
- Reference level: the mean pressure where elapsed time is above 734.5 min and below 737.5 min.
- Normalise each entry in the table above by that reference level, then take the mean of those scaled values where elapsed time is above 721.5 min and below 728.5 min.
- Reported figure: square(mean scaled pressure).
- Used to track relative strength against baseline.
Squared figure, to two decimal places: 0.26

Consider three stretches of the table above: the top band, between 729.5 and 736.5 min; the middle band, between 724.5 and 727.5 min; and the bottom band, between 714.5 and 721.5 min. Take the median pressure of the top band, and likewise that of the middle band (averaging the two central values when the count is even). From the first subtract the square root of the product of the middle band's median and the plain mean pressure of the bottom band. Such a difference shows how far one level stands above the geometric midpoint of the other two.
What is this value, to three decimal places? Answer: 0.514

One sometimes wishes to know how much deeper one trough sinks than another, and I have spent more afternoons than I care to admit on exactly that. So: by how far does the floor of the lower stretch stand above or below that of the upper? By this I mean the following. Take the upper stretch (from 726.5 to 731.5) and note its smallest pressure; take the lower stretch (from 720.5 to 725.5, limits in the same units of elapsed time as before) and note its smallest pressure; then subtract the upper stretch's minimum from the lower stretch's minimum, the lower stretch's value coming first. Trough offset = -0.3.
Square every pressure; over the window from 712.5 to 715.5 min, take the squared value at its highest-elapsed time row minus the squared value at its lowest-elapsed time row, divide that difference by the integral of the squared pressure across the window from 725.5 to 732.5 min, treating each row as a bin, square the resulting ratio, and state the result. 0.0000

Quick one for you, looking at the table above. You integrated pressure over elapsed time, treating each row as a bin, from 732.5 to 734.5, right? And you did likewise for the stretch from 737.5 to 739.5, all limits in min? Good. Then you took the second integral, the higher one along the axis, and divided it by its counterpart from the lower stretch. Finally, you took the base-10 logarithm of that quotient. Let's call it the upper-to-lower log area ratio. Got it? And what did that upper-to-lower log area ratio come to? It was 0.056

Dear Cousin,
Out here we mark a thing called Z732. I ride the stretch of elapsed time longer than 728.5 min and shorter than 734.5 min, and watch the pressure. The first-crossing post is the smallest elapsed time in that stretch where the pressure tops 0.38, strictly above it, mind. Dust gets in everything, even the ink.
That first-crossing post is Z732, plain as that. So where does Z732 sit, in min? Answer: 729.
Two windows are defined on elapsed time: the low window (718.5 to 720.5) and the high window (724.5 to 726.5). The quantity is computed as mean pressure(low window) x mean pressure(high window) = 0.15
